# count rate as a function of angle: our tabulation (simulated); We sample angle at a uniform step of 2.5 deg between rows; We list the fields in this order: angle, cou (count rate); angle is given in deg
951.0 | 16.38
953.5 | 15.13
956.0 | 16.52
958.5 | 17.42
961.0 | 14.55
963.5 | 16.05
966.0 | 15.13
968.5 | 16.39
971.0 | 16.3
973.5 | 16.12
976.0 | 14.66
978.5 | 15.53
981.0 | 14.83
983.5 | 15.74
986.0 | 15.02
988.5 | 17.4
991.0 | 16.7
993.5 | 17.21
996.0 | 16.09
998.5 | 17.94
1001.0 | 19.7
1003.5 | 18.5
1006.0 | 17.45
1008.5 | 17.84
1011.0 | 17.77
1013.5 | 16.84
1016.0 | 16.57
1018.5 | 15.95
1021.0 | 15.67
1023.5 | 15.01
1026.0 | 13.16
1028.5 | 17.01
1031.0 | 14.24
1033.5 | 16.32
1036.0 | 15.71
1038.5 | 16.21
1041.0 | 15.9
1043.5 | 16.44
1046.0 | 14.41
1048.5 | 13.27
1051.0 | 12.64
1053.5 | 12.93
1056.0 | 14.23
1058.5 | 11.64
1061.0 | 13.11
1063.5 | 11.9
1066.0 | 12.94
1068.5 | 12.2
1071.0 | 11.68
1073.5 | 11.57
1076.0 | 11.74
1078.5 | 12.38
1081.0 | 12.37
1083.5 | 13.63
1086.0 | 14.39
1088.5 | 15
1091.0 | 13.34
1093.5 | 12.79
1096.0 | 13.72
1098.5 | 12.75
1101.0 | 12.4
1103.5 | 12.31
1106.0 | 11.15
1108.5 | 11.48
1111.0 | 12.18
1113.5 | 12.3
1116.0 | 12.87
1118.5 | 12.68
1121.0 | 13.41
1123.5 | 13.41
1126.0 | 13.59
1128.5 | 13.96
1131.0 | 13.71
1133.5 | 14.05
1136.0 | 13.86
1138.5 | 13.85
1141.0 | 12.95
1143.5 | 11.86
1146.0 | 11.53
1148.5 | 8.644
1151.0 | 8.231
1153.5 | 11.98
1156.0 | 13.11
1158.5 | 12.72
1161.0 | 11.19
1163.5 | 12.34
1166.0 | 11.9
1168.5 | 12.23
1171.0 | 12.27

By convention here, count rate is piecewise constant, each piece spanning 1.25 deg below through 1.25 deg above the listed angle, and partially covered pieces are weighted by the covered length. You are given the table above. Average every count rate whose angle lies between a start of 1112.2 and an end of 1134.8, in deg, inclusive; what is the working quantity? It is 13.3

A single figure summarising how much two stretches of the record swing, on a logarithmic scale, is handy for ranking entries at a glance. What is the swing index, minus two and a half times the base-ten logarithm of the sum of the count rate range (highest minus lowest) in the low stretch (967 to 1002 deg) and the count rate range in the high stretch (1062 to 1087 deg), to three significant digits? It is -2.24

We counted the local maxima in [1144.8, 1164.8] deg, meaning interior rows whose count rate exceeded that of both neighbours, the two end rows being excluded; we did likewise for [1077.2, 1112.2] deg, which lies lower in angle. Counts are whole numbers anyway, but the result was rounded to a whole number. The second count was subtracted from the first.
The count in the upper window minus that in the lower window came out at -1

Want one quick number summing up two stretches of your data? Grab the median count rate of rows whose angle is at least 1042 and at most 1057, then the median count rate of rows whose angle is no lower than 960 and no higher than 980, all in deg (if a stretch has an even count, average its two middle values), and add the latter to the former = 29.5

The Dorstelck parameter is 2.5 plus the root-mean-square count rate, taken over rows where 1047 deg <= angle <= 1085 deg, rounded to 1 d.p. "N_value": 15.1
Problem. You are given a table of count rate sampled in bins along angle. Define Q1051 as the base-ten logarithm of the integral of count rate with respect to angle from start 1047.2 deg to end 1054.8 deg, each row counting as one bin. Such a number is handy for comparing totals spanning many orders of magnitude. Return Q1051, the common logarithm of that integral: 1.99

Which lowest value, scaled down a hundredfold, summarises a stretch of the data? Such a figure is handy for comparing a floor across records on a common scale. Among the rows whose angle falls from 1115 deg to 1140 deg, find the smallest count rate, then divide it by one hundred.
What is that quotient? 0.127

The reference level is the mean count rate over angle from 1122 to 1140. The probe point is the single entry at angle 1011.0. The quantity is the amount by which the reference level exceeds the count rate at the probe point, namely -4.0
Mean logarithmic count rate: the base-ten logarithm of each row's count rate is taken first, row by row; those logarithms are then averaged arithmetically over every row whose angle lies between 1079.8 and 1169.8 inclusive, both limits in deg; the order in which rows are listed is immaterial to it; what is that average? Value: 1.10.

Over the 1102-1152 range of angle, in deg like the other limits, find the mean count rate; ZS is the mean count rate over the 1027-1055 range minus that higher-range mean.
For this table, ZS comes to 2.6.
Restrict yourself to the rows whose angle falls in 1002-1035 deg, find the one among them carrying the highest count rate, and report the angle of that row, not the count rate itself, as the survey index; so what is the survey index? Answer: 1003.5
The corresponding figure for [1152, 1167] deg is 1156.0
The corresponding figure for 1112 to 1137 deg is 1133.5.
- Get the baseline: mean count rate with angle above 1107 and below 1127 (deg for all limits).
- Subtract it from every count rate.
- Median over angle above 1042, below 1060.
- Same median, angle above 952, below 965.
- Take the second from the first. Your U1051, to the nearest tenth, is -2.8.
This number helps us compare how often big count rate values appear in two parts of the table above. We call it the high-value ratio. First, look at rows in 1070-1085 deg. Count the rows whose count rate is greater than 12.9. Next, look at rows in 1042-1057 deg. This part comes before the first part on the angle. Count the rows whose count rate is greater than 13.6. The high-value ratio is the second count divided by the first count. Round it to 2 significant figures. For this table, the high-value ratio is 3.0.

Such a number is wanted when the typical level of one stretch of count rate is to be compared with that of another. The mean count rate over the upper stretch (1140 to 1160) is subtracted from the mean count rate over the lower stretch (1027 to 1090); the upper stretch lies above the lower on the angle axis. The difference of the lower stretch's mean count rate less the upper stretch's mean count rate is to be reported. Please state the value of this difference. 2.4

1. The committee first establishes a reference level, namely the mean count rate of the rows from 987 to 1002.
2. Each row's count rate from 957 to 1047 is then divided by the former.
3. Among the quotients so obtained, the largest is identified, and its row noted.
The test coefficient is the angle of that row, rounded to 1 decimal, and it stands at 1001.0 deg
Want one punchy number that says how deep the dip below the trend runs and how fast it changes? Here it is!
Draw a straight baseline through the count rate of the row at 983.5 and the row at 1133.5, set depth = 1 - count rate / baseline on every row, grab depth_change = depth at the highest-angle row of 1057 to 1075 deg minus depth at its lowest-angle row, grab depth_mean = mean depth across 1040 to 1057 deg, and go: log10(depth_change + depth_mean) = -1.3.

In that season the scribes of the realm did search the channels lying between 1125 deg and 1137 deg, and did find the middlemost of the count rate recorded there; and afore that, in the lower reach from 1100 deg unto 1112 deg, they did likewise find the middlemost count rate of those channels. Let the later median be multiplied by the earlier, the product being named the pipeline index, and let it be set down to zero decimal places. 169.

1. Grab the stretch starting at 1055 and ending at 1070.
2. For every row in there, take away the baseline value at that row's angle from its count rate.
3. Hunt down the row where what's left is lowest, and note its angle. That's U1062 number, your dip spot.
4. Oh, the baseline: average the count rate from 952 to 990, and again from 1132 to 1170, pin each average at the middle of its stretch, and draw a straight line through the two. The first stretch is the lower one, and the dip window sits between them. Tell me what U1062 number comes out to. 1058.5 deg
